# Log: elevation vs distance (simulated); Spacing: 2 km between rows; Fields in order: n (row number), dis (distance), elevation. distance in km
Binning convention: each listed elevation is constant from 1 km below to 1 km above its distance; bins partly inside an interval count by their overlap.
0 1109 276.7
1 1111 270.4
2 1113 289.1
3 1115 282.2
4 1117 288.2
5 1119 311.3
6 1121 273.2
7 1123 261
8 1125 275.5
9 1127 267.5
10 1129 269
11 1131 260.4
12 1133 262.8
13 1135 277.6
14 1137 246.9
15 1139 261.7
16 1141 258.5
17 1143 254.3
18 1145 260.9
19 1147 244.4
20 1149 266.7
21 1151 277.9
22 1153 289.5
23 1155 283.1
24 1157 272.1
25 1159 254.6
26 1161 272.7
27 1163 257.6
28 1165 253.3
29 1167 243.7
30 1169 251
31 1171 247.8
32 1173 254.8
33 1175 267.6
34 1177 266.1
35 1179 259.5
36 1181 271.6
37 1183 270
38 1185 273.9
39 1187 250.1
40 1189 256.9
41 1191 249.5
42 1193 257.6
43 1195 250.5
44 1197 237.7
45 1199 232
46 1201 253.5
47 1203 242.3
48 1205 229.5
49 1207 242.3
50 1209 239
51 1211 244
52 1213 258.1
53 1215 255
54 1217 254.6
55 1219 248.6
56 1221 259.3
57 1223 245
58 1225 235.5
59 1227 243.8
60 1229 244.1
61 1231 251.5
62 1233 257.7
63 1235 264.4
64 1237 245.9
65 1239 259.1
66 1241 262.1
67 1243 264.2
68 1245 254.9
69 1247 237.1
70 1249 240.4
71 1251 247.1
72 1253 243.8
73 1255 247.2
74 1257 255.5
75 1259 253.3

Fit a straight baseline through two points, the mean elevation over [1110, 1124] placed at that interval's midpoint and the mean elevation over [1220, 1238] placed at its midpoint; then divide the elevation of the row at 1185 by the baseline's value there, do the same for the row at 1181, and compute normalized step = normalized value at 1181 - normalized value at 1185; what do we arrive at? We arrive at -0.01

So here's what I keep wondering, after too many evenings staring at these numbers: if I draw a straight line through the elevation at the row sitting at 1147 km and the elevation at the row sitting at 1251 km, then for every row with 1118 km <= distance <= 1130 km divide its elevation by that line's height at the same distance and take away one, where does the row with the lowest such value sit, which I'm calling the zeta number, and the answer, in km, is 1123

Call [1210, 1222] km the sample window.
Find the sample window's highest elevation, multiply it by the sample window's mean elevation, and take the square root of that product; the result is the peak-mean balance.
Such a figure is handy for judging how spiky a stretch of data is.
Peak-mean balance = 256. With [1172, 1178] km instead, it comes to 265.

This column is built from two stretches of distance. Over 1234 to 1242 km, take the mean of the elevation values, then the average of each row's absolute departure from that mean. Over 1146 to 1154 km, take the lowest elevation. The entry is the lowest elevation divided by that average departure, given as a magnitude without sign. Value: 40.8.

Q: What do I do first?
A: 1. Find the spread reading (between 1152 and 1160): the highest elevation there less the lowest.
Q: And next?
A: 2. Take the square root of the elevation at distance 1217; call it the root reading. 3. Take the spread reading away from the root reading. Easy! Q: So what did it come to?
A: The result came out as -19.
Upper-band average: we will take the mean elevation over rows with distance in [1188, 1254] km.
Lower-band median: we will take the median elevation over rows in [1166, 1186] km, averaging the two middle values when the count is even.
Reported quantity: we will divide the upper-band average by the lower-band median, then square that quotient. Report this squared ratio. 0.90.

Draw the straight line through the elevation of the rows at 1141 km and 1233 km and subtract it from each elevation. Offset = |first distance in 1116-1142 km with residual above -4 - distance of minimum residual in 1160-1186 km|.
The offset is 50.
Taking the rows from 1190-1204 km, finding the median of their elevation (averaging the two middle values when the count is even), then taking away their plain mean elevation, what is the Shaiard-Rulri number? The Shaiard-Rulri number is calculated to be 3.3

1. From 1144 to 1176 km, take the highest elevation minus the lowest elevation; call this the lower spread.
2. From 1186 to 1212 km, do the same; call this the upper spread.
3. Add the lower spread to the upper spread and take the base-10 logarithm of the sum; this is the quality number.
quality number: 1.87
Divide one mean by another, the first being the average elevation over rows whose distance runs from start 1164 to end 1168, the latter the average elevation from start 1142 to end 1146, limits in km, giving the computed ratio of 0.96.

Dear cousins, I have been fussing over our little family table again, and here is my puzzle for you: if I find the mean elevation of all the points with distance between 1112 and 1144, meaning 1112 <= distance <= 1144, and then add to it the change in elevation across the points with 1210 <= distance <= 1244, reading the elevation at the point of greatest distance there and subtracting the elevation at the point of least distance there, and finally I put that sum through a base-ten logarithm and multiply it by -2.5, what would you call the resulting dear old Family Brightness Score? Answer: -6.16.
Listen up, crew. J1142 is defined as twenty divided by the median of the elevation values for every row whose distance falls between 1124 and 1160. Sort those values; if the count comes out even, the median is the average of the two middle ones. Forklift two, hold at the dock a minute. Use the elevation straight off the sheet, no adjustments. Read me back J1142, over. 0.0755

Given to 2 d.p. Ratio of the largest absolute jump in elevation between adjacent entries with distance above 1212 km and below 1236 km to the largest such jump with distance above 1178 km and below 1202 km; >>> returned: 0.60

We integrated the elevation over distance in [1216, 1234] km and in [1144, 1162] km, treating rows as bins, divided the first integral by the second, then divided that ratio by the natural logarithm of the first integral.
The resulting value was 0.110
